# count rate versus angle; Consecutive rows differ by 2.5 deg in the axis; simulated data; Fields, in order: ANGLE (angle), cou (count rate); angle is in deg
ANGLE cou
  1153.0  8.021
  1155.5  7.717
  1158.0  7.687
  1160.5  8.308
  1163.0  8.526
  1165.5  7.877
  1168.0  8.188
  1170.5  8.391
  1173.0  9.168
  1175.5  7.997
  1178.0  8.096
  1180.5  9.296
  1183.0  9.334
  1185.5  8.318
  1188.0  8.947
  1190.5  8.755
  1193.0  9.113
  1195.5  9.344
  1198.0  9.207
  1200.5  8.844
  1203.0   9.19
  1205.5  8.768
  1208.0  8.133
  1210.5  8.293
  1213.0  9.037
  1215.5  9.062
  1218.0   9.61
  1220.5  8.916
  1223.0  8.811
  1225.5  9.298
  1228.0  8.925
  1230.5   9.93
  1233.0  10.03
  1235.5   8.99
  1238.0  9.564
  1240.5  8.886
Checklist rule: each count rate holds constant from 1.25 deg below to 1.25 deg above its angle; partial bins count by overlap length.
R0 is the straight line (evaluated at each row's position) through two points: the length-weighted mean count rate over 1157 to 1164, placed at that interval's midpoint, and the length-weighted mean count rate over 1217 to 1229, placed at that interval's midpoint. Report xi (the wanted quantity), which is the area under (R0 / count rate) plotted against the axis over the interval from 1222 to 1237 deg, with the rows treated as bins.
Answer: 14.8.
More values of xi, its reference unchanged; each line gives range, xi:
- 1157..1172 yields 15.1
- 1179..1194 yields 14.4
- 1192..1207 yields 14.5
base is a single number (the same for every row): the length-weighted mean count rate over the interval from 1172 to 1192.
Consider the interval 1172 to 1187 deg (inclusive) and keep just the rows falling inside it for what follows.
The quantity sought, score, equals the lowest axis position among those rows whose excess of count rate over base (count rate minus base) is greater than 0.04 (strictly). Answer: 1173.0 deg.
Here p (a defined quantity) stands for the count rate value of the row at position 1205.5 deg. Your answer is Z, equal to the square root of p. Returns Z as 2.96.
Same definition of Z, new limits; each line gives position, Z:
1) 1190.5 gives 2.96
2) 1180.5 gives 3.05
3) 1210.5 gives 2.88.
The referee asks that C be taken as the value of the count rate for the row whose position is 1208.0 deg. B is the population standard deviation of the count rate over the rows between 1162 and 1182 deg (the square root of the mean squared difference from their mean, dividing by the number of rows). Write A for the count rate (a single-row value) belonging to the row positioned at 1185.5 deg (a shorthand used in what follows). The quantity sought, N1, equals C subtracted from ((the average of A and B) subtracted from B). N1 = -12.0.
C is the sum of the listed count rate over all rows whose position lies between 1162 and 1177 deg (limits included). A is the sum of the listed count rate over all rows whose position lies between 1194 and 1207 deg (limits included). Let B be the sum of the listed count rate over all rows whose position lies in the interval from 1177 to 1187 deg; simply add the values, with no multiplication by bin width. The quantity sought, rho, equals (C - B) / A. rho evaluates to 0.3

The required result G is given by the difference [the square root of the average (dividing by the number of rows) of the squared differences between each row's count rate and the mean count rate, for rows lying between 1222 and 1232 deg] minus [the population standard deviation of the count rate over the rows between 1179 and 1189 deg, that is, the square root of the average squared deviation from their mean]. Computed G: 0.03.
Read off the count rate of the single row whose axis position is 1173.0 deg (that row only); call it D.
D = 9.168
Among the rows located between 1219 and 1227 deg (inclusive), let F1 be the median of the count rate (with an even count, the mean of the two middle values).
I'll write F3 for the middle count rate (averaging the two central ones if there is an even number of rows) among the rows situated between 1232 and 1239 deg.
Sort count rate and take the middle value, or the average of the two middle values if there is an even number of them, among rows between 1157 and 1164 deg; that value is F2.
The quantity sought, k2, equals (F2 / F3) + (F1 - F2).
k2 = 1.5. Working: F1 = 8.92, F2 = 8.3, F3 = 9.6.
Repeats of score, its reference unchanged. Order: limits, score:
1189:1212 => 1193.0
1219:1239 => 1220.5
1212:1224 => 1213.0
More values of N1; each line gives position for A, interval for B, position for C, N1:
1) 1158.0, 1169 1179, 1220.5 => -12.5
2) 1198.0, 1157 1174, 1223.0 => -13.2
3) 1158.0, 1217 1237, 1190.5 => -12.4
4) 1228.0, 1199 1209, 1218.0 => -13.9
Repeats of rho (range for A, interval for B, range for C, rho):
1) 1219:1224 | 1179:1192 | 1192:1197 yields -1.5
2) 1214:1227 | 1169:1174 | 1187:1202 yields 0.8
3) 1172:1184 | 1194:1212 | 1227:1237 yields -0.5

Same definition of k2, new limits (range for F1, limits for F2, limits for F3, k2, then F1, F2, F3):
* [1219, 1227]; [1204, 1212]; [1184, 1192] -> 1.6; 8.92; 8.3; 8.8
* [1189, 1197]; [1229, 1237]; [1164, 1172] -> 0.4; 9.11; 9.9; 8.2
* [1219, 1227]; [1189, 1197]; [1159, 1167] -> 0.9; 8.92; 9.1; 8.3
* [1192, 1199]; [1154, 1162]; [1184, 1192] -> 2.4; 9.21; 7.7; 8.8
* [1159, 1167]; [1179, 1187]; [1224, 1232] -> 0.0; 8.31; 9.3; 9.3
